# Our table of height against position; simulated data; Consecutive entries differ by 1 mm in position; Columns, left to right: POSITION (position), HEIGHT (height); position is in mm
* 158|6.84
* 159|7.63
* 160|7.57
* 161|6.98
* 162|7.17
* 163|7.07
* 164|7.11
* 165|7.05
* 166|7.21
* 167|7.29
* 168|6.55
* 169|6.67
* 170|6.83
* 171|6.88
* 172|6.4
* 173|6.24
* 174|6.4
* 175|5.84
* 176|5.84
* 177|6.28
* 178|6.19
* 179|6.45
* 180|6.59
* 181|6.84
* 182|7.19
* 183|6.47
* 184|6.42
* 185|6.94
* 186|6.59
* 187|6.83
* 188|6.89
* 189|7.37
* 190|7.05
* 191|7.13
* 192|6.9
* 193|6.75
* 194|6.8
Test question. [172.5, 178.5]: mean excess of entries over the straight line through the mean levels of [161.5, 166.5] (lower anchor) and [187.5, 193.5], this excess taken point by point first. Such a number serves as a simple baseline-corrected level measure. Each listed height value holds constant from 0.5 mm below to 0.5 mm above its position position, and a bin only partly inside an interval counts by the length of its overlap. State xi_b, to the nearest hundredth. -0.94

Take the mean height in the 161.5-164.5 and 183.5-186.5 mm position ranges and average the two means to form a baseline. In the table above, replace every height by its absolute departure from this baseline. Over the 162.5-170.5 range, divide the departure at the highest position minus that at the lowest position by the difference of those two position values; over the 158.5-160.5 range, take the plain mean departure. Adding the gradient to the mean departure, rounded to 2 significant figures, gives 0.70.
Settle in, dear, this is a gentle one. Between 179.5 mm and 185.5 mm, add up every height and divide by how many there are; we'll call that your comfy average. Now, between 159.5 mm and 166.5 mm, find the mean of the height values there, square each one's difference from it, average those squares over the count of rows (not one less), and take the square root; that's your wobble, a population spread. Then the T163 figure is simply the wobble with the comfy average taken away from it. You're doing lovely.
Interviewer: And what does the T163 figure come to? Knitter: -6.56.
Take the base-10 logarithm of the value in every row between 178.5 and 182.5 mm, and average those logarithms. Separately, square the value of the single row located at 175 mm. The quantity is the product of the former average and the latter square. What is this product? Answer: 28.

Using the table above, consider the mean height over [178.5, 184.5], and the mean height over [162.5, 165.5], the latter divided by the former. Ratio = 1.06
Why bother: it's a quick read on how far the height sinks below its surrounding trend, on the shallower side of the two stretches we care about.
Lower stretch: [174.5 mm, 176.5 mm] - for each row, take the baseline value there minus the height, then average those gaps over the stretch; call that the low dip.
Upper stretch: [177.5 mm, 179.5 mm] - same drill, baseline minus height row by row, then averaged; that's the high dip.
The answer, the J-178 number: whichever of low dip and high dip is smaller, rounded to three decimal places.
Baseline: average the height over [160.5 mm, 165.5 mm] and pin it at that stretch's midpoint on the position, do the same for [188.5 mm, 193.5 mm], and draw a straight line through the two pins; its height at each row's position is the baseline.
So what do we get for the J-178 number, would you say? 0.736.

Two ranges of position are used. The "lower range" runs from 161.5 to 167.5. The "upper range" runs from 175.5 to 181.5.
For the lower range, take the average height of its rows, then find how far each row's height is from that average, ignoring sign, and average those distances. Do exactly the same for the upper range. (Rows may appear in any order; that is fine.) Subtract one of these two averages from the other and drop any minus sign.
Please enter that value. 0.19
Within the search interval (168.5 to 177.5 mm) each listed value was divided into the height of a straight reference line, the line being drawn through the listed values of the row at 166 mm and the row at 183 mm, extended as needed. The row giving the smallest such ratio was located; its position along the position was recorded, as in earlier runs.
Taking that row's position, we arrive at 171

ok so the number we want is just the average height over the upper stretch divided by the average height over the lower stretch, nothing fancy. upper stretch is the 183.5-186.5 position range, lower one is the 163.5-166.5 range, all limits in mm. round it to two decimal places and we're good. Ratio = 0.93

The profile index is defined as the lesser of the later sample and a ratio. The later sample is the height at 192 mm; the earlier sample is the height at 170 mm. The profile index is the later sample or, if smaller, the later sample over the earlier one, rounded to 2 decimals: 1.01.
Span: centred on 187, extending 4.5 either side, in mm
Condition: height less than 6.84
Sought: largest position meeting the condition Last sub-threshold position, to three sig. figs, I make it 187 mm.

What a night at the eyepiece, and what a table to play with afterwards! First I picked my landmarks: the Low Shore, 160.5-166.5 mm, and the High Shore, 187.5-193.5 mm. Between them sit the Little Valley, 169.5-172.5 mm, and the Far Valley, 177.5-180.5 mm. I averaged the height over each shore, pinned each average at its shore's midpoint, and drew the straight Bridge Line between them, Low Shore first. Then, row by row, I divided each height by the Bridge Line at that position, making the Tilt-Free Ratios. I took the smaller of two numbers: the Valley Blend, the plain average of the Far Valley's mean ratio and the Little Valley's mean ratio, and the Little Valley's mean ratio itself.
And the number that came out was 0.93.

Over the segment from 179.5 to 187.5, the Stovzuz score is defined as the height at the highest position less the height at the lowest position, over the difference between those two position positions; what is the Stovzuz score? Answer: 0.034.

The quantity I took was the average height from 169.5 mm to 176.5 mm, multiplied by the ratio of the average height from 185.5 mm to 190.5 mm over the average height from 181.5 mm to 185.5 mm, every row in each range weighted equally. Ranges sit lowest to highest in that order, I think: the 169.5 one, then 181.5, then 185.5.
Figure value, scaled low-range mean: 6.5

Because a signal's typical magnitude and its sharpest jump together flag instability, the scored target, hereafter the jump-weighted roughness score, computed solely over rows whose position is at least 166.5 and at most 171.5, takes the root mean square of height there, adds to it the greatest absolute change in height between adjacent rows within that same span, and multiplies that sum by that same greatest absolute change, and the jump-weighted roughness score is 5.6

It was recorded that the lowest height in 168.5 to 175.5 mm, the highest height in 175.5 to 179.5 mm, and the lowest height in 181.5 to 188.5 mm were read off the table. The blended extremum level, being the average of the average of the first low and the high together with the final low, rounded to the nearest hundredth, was 6.28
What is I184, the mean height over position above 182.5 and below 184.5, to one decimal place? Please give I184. 6.4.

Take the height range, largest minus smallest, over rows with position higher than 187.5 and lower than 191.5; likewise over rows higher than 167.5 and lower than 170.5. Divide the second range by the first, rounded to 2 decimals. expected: 0.58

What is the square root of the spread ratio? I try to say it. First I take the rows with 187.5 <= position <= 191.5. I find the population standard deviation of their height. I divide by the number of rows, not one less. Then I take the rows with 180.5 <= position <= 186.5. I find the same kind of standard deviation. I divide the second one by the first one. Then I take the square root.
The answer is 1.26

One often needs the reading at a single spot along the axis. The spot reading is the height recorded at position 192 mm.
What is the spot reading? 6.9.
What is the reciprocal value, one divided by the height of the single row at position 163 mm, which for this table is 0.141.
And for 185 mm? 0.144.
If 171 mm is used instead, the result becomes 0.145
